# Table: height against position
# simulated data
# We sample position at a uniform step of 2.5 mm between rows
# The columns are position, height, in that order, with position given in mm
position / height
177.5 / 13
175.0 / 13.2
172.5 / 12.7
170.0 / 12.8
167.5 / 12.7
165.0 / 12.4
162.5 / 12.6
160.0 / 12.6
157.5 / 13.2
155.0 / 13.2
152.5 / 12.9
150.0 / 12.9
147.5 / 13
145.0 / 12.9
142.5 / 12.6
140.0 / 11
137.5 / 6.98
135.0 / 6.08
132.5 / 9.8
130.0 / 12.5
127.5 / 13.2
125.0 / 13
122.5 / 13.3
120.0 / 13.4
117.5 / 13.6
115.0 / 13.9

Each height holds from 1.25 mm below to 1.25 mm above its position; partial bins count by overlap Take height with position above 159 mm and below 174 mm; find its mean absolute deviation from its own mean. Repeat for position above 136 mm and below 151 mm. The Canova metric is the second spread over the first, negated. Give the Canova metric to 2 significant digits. -17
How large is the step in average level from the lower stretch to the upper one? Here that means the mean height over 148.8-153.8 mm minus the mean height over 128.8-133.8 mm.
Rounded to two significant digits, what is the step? 1.8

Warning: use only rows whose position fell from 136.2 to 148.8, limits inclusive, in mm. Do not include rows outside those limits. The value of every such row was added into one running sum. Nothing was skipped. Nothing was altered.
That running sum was 56.5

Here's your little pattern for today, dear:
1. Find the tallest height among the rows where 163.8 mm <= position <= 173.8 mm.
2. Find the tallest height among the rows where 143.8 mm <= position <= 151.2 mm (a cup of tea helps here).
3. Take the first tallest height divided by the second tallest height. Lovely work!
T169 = 0.985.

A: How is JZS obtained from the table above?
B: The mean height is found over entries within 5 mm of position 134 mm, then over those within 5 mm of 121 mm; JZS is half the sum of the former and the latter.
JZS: 11.1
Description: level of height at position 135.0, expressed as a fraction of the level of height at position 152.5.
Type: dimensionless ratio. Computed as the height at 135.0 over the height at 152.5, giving 0.47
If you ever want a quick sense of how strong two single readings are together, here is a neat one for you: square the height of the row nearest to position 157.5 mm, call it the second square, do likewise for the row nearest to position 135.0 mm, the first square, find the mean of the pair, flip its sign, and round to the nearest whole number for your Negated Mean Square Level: -106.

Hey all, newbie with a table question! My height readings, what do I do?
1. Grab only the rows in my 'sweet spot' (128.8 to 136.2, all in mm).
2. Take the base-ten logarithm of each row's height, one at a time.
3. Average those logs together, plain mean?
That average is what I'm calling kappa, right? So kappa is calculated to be 0.96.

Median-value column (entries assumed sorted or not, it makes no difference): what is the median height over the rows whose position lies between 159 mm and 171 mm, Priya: 12.6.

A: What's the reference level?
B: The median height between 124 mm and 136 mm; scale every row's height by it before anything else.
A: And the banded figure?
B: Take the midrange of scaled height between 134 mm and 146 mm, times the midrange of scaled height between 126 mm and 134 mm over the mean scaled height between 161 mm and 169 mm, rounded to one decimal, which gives 0.7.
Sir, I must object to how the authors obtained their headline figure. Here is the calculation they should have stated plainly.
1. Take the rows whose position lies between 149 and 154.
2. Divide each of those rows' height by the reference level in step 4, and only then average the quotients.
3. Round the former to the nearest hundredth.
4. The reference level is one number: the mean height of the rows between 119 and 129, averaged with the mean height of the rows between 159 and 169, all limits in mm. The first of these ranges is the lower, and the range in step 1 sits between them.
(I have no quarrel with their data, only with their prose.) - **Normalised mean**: 1.00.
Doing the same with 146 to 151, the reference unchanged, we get 1.00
